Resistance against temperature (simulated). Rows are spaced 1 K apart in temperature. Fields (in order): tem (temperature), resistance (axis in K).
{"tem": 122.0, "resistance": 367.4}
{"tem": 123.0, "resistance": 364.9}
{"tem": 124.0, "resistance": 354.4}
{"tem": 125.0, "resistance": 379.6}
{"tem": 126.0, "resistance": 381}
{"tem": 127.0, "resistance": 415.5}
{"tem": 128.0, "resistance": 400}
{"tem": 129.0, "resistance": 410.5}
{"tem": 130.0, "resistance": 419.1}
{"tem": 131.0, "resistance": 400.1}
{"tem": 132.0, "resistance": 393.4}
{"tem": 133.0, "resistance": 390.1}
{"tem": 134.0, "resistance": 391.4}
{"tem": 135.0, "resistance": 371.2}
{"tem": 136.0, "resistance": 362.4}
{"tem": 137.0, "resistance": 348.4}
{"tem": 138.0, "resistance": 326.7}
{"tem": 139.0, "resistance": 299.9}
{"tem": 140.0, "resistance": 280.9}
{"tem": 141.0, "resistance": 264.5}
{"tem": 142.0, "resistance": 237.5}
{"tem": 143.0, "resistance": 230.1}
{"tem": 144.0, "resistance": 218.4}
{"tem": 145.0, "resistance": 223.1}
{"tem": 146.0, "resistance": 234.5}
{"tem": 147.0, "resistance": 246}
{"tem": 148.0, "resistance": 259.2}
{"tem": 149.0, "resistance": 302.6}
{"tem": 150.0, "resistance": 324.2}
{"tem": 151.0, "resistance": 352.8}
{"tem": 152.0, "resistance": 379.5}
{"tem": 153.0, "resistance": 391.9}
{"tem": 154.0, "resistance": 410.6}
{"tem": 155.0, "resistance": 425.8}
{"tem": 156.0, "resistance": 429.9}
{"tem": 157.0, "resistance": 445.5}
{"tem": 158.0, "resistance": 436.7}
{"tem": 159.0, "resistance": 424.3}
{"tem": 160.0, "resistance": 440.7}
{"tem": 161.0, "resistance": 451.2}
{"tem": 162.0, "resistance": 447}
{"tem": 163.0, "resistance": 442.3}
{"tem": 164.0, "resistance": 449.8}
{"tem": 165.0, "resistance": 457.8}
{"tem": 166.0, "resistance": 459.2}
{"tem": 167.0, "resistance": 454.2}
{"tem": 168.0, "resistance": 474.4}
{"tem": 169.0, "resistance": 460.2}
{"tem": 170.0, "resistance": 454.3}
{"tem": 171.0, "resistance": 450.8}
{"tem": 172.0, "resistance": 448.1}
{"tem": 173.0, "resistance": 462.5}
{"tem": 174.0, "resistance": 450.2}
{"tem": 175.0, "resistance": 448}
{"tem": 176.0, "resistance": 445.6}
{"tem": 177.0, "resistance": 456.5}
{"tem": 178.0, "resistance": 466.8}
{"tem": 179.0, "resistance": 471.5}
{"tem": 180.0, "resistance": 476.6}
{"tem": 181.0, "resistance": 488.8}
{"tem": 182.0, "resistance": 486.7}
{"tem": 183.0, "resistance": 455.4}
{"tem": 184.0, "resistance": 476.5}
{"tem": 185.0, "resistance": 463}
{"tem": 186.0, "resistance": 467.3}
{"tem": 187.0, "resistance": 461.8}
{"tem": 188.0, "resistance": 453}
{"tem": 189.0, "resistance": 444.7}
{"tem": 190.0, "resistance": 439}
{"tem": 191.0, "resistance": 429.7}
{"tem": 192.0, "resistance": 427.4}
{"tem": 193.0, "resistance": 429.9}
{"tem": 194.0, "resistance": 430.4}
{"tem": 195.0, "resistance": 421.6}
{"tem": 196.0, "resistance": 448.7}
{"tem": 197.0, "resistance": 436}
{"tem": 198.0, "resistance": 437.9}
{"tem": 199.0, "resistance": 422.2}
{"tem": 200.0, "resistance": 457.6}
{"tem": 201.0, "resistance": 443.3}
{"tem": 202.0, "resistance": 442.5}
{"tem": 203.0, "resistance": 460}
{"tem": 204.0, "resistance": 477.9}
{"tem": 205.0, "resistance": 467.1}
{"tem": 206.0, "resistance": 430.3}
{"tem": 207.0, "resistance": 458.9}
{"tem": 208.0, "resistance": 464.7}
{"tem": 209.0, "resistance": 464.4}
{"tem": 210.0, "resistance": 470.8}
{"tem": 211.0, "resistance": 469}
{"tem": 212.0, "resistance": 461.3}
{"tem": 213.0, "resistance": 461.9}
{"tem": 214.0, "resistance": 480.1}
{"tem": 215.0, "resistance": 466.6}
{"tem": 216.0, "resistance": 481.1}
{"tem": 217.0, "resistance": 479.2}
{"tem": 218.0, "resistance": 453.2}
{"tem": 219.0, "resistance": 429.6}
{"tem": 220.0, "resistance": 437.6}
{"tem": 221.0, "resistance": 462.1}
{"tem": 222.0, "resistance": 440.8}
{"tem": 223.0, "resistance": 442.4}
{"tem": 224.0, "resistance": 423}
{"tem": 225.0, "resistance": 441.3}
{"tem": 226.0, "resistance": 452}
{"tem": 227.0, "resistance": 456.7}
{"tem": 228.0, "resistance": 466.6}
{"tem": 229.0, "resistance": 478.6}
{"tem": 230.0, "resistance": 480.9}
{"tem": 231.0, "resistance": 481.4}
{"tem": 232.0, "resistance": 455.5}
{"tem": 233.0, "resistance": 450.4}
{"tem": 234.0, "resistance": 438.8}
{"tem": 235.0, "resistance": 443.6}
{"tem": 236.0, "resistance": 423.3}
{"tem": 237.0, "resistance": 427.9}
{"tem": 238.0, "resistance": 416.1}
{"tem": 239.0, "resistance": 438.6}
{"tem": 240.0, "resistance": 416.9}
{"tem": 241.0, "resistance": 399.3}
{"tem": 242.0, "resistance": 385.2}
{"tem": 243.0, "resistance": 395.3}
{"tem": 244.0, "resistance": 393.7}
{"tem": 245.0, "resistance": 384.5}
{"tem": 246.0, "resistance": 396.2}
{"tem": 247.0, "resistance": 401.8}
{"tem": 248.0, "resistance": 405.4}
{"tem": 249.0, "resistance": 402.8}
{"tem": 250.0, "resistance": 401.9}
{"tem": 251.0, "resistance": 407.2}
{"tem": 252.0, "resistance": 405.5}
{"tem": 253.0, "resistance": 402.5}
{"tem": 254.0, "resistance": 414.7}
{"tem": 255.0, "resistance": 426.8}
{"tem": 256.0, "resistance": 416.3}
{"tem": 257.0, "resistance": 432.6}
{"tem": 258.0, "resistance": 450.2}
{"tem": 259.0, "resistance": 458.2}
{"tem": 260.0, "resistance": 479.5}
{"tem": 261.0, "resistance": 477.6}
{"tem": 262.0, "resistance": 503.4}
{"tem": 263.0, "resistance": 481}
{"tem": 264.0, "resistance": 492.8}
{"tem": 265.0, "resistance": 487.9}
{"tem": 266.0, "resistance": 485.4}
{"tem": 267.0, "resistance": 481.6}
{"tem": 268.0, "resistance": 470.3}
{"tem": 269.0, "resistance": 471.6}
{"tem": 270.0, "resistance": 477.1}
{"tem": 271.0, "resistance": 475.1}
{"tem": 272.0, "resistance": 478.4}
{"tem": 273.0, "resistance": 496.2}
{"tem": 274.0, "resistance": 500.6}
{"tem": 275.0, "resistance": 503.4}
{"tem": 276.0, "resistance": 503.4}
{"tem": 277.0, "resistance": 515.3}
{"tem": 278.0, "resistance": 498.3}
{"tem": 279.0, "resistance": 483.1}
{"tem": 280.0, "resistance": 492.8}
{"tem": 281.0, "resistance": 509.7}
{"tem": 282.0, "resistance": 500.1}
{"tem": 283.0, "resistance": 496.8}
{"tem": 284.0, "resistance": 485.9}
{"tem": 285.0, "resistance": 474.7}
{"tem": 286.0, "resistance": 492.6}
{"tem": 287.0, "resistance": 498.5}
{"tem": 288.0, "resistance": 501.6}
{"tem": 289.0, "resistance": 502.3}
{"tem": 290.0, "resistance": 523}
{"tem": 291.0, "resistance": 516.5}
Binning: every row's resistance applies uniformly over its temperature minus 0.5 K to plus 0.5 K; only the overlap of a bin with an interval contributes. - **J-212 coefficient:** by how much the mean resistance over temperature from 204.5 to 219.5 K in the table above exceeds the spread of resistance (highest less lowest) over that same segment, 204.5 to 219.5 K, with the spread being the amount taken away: 411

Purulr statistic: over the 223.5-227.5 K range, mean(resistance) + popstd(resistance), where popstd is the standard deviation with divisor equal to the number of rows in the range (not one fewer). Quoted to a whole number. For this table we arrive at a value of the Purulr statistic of 456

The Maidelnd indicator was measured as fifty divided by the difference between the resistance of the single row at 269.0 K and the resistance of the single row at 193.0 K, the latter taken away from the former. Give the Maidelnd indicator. 1.2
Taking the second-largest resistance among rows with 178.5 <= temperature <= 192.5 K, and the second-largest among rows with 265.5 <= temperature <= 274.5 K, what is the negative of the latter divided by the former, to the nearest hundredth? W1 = -1.02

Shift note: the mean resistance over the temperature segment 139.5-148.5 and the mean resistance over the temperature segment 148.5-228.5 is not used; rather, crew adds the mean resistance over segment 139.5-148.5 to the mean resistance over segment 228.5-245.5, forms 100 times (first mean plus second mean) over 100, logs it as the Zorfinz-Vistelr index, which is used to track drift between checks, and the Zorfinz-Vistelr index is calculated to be 674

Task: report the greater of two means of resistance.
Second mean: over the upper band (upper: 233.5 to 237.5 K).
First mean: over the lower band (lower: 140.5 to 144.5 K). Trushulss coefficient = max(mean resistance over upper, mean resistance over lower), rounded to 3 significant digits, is 433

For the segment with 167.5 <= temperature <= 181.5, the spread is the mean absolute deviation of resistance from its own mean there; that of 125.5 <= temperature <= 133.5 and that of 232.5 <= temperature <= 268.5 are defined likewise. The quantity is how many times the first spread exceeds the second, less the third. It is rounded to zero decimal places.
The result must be -29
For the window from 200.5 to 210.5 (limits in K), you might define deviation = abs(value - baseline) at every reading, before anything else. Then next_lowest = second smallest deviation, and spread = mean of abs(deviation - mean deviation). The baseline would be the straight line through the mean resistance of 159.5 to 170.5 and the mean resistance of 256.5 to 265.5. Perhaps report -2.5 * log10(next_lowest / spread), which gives 1.8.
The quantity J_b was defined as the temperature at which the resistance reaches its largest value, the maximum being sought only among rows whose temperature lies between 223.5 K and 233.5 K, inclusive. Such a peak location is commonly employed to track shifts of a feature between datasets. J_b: 231.0 K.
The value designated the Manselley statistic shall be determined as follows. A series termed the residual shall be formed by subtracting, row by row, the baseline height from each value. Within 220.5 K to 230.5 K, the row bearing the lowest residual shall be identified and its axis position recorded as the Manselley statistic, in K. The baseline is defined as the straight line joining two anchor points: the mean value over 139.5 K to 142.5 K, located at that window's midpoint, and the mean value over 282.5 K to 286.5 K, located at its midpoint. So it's 224.0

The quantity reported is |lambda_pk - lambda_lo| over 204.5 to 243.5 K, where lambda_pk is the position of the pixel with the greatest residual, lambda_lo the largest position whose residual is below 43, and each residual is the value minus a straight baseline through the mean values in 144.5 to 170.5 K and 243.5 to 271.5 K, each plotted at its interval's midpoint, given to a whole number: 27 K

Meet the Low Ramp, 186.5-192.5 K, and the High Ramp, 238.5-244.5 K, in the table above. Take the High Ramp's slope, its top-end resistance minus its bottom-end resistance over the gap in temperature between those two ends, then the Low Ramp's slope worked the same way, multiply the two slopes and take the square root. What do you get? 8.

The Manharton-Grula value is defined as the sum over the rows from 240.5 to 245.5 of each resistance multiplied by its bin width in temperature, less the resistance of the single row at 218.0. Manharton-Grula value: 1505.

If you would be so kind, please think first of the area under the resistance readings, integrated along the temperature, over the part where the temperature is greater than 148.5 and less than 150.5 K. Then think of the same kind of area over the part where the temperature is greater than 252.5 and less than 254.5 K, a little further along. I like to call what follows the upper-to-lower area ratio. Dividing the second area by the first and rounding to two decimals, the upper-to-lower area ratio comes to 1.30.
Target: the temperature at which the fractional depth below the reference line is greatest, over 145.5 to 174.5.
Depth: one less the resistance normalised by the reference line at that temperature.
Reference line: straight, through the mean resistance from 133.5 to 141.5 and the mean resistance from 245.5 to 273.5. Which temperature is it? 146.0 K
